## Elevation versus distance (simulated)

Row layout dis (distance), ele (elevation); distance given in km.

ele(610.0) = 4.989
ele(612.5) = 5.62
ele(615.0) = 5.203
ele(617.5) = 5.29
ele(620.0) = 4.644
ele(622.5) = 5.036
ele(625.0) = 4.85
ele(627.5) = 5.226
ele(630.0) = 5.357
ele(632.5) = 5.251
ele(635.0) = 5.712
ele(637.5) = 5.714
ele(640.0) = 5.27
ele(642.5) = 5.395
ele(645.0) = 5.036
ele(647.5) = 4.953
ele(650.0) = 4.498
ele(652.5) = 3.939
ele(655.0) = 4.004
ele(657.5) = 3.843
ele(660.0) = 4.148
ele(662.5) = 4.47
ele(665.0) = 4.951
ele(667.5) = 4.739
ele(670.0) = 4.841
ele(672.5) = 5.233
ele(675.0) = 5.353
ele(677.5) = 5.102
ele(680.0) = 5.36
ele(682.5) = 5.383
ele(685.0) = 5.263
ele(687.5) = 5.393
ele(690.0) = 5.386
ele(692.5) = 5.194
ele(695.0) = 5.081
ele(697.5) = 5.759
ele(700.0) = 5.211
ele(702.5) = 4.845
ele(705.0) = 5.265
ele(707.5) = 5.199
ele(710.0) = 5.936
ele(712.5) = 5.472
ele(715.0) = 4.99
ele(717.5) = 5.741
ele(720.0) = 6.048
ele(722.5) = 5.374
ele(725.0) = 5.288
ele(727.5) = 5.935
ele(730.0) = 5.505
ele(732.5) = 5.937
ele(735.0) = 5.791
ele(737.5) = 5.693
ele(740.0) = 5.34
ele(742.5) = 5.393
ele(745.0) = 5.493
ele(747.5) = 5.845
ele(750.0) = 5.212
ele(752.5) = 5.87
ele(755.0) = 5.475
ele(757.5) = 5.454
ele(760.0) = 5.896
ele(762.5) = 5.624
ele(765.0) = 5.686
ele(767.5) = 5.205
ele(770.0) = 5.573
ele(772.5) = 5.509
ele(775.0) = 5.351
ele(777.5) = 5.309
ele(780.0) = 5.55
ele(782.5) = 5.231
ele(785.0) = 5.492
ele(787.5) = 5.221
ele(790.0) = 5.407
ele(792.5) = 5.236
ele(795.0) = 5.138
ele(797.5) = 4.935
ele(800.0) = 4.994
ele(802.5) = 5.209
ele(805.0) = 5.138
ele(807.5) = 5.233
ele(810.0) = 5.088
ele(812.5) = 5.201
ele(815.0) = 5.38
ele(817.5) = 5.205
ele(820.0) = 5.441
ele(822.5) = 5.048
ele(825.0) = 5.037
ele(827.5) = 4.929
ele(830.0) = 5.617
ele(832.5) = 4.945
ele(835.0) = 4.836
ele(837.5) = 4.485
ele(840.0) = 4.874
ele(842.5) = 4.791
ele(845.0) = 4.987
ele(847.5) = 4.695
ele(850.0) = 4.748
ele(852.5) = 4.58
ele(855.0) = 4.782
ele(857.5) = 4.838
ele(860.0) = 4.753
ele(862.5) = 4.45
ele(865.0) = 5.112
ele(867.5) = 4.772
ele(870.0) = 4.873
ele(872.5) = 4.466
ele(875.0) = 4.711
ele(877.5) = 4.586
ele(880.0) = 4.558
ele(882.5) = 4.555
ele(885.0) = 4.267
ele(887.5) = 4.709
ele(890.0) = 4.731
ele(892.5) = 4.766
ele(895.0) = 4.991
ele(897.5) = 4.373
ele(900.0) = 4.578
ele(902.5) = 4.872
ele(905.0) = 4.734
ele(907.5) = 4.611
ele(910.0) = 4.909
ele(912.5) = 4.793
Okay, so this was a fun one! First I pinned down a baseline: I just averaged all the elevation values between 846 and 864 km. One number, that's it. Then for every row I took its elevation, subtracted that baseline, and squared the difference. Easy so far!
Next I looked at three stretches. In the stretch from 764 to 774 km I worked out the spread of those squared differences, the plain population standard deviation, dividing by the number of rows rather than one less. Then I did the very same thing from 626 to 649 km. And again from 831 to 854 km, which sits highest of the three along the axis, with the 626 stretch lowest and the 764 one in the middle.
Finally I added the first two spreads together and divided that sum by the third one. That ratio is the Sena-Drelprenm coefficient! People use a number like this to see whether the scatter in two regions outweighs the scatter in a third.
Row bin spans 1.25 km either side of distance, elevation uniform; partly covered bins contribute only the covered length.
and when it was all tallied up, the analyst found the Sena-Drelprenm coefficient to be 22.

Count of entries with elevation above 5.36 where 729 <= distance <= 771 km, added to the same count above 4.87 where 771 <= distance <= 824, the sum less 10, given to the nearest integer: 25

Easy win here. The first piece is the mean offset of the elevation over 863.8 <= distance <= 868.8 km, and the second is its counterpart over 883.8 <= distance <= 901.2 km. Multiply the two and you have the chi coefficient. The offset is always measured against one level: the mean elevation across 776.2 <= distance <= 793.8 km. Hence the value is 0.29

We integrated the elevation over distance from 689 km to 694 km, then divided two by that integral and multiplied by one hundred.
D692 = 7.6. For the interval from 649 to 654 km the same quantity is 9.5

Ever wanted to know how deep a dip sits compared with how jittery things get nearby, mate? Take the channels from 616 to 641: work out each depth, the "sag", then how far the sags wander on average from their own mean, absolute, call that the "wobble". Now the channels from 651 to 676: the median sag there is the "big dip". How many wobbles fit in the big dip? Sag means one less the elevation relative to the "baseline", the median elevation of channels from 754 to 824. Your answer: 2.8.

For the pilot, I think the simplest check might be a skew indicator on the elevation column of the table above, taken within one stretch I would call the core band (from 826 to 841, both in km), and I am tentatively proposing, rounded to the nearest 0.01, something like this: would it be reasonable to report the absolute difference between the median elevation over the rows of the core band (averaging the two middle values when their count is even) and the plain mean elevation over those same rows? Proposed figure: 0.05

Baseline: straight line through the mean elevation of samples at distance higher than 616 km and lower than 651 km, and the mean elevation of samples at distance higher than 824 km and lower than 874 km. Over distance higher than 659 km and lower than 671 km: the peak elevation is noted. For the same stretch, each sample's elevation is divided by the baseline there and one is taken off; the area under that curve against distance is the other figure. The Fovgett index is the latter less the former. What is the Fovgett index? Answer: -6.1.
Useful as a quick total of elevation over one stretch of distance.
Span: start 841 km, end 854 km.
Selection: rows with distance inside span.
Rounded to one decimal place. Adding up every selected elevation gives 23.8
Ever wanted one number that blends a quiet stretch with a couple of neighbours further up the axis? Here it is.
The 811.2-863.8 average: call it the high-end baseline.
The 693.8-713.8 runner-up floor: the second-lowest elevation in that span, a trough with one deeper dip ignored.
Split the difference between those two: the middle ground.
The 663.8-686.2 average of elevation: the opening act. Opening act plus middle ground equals 10.1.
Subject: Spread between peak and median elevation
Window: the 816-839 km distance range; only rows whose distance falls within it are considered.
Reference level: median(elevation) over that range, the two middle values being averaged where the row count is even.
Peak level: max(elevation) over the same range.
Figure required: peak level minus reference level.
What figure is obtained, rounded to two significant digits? 0.58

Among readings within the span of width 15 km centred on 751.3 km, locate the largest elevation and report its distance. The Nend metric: 752.5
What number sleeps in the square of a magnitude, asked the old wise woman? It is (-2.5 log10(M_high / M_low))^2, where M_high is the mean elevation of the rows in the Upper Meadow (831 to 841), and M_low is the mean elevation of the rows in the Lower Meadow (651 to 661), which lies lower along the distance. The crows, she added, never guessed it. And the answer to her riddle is 0.040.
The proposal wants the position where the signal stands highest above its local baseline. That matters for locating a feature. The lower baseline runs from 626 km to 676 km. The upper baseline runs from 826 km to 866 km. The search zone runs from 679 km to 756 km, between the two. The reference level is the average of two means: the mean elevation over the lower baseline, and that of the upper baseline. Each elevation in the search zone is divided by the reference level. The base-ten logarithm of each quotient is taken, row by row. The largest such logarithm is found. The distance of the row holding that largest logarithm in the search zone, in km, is 720.0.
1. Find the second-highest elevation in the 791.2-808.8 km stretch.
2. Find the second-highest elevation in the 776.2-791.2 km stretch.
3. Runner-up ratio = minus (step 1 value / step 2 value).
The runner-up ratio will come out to -0.95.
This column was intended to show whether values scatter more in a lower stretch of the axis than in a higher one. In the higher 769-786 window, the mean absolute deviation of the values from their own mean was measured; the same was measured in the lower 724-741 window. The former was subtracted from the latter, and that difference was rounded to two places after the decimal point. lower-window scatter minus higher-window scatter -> 0.11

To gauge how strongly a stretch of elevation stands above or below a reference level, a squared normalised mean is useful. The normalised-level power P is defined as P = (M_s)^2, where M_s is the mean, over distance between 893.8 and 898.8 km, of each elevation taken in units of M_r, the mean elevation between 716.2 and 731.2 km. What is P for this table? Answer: 0.69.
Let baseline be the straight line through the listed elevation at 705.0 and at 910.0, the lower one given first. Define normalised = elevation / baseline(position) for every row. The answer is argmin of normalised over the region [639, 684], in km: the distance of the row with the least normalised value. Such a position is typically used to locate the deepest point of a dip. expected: 657.5 km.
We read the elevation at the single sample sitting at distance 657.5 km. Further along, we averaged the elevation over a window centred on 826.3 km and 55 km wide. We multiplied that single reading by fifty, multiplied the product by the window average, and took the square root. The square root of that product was 31.1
